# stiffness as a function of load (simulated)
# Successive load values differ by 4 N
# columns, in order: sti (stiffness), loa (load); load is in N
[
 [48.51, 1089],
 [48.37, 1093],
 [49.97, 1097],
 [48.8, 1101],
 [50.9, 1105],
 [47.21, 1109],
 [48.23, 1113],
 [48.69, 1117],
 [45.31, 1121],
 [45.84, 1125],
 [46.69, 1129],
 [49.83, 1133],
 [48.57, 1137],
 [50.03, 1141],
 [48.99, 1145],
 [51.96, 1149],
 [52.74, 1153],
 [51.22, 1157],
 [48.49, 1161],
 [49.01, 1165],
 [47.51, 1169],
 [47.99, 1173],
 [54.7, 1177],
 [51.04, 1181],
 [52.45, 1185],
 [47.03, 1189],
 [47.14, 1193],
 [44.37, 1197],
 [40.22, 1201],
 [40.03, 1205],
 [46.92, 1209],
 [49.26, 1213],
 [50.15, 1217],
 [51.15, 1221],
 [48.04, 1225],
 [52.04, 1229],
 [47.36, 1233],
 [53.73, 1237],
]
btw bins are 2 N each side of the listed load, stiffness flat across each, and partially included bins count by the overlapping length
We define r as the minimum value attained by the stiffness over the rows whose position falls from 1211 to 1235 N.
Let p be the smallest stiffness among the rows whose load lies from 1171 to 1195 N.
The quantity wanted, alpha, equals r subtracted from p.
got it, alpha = 0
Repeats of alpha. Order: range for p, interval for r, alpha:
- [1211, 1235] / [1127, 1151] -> 1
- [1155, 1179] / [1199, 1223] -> 7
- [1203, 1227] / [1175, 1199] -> -4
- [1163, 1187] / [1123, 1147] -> 2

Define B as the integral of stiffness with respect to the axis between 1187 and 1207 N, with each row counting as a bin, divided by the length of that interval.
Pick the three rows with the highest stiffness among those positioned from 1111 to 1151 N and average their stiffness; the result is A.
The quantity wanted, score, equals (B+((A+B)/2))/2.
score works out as 45.5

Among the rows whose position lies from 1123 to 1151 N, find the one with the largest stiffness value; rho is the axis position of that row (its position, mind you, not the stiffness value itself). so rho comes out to 1149 N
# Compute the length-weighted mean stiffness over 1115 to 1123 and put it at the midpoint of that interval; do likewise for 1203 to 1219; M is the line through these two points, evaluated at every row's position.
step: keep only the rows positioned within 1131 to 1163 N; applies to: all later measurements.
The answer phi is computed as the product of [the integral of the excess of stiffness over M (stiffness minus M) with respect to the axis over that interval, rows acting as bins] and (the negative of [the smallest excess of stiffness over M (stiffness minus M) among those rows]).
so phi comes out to -177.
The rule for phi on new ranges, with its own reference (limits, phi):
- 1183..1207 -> -230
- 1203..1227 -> 161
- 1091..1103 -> -29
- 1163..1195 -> -31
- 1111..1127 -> 0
